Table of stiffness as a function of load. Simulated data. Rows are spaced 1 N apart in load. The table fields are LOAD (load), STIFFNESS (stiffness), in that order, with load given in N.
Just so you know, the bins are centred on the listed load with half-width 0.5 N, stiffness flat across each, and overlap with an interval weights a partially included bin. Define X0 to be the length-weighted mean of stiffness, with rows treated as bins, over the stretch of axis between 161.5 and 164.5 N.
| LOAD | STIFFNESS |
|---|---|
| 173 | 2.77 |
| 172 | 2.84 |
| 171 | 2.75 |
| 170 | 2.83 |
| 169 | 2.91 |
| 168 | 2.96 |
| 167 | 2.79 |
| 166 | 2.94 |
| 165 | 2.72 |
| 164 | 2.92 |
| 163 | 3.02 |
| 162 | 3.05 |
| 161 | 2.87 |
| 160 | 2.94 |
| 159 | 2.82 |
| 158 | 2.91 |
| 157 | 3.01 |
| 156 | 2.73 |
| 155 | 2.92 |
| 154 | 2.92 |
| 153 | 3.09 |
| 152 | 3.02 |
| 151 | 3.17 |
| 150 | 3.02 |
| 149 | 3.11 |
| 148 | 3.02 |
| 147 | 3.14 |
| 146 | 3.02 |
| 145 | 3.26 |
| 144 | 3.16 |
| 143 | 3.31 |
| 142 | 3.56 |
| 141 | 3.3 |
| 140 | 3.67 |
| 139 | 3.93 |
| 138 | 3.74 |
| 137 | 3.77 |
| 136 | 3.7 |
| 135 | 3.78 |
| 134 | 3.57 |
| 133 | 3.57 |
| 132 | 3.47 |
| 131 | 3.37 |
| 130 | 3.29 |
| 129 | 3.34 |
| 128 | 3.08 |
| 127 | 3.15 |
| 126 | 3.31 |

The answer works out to 3.0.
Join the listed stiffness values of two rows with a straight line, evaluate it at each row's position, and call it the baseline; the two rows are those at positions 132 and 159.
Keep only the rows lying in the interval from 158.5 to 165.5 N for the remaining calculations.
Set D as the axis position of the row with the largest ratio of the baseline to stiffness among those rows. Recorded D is 159 N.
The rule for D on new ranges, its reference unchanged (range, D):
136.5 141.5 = 141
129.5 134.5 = 130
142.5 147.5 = 146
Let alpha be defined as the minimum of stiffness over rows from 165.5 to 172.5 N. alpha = 2.75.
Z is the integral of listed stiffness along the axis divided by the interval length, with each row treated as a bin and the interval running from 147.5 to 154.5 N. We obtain 3.05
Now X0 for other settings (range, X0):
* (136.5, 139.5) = 3.8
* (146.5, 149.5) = 3.1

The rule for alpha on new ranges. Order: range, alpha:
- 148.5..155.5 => 2.92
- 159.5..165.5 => 2.72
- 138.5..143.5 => 3.3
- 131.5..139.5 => 3.47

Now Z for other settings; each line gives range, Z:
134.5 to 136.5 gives 3.74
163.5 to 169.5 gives 2.87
